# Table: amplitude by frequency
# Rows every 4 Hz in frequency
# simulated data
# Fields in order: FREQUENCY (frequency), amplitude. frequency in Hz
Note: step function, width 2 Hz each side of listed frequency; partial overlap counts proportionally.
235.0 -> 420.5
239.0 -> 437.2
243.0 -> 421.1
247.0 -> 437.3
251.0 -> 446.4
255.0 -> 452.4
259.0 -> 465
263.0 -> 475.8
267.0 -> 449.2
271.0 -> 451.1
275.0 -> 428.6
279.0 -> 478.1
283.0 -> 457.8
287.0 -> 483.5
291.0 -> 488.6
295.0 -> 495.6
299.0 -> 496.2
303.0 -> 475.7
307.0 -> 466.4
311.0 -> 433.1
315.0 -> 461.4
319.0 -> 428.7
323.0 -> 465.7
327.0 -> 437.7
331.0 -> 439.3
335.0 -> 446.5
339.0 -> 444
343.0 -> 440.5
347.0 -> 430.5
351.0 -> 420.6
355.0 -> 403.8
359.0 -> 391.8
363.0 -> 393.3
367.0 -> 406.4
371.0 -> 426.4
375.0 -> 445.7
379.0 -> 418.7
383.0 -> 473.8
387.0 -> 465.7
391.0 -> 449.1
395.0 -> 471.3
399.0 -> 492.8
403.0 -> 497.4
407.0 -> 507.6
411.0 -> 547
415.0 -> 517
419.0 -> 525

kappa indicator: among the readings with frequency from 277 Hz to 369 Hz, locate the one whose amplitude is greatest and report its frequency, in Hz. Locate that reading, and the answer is 299.0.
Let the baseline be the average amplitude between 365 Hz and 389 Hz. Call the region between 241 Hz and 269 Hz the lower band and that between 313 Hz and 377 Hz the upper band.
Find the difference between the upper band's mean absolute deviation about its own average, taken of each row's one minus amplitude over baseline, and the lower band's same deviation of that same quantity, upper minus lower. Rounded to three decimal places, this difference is 0.011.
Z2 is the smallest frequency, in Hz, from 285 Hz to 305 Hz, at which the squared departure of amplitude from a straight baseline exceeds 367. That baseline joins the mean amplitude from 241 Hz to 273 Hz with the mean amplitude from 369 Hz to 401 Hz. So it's 287.0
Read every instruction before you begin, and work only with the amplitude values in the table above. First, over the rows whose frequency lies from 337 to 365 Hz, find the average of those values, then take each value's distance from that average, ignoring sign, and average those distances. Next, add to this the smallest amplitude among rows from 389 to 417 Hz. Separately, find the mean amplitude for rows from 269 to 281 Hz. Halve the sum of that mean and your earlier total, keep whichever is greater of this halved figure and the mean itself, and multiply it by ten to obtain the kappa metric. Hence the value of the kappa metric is 4601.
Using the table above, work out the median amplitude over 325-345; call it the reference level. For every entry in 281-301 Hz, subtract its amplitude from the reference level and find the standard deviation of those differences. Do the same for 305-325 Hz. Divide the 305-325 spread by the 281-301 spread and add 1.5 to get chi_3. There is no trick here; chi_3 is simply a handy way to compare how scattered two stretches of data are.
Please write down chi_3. 2.68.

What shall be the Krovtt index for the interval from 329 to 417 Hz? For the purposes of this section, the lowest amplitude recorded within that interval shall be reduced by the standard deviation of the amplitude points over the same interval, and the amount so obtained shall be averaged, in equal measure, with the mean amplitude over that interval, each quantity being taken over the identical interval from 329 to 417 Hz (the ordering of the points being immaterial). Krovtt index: 401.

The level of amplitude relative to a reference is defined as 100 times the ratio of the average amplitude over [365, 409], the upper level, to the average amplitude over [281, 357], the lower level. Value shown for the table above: 101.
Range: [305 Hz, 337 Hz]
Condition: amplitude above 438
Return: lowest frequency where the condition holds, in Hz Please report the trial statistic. 307.0 Hz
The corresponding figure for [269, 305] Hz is 271.0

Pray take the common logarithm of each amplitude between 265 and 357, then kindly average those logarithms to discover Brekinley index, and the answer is 2.66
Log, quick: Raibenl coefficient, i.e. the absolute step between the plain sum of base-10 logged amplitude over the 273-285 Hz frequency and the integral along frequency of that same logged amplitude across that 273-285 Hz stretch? 23.9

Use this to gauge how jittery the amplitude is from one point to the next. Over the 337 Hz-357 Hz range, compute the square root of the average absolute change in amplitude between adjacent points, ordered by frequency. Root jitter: 3.2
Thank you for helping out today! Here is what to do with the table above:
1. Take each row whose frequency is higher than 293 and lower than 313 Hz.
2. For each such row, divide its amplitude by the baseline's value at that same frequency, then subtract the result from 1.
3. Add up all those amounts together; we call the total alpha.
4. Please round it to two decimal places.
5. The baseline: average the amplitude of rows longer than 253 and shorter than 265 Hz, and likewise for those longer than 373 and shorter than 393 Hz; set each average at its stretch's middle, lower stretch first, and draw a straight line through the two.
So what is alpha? -0.15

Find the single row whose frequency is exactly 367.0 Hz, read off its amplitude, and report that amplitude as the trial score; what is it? 406.4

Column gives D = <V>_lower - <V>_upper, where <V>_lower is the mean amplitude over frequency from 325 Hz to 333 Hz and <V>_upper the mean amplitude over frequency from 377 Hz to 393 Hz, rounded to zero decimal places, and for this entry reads -13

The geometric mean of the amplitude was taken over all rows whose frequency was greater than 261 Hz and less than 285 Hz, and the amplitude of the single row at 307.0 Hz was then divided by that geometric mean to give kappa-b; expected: 1.02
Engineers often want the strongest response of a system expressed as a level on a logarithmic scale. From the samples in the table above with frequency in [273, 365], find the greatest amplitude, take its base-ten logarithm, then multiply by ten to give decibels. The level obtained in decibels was 26.96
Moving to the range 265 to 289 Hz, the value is 26.84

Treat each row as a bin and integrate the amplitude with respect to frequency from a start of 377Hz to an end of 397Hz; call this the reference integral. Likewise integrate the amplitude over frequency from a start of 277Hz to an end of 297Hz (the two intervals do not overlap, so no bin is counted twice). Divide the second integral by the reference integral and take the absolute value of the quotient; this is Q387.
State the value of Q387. 1.05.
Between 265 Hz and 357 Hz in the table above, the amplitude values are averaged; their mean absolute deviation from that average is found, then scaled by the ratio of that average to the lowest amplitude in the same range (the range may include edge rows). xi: 23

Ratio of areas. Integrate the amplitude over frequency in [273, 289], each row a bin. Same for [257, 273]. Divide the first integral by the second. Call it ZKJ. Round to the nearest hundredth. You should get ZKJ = 1.00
